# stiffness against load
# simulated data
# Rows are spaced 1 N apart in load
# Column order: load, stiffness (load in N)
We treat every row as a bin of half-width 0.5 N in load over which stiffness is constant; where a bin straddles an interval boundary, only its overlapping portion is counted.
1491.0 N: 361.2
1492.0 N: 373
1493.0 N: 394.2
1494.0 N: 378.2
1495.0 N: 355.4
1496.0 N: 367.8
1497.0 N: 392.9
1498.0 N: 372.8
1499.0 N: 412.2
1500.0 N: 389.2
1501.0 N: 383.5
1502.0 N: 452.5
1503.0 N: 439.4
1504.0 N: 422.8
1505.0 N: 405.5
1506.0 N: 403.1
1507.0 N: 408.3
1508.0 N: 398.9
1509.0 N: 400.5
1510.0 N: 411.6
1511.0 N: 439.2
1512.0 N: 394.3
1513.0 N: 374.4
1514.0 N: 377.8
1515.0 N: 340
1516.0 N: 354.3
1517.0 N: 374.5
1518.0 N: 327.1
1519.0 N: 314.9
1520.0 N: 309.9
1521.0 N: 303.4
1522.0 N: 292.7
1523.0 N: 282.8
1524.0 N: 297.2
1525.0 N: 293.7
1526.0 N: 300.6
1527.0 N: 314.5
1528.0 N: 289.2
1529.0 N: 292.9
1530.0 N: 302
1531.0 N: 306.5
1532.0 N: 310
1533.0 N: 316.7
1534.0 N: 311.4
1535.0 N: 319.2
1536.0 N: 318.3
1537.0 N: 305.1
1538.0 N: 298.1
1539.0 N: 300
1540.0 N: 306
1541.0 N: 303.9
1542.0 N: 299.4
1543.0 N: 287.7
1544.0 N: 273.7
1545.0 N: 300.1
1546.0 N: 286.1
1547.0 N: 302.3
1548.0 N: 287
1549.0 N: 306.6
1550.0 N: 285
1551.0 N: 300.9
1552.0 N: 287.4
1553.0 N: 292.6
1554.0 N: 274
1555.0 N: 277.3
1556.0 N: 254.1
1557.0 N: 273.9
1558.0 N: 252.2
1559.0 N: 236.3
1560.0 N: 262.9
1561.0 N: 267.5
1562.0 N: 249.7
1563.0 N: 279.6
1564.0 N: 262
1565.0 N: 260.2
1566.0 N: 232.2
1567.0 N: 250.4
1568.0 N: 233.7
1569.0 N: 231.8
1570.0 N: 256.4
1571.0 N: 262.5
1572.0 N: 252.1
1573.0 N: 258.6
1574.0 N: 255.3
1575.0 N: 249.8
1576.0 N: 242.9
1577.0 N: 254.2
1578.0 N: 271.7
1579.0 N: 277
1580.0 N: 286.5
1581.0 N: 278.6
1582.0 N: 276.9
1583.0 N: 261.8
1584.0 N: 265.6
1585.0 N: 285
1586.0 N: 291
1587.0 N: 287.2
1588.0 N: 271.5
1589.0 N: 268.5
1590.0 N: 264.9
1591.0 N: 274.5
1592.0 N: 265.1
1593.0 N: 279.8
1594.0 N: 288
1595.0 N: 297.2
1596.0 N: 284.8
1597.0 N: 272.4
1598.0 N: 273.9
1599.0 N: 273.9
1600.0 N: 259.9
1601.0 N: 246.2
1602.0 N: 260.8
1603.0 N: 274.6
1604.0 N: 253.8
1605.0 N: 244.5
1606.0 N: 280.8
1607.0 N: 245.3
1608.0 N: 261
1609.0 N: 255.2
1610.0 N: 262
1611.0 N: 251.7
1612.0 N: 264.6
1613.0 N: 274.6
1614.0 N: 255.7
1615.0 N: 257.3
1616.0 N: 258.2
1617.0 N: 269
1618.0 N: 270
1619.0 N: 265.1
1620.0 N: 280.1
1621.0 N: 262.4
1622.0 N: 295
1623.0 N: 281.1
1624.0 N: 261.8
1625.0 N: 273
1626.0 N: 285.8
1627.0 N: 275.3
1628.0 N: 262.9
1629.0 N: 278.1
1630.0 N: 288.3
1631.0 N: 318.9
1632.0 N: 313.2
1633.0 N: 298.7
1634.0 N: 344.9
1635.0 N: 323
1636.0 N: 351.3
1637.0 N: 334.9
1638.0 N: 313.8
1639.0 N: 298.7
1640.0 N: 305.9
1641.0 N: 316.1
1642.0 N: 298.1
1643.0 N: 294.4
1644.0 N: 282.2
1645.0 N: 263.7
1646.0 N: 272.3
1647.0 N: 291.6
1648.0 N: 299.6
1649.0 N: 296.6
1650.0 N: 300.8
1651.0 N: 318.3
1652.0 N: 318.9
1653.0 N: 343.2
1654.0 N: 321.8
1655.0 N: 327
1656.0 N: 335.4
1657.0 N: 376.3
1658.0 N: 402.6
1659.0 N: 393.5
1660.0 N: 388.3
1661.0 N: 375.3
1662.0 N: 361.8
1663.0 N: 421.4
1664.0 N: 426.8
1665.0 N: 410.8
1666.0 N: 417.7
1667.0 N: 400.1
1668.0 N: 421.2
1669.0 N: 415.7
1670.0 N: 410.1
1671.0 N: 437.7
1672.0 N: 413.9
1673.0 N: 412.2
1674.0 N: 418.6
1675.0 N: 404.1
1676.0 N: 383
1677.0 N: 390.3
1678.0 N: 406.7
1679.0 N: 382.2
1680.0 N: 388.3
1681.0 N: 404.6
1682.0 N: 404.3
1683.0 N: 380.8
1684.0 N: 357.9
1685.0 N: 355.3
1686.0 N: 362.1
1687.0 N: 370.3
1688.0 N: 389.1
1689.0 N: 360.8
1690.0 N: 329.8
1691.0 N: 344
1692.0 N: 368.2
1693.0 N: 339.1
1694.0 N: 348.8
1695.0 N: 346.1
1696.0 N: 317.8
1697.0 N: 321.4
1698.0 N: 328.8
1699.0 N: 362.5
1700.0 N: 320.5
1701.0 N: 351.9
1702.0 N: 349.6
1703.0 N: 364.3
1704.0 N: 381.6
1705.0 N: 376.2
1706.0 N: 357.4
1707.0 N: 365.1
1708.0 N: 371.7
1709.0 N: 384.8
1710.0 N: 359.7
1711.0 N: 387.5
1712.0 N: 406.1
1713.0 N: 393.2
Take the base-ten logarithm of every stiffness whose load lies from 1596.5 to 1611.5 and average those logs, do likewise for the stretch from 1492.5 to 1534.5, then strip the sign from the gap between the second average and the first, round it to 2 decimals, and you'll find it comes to 0.13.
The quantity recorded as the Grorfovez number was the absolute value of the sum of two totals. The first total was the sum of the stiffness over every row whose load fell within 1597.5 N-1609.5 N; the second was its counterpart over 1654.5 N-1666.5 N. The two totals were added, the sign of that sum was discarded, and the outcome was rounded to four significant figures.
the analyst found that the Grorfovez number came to 7767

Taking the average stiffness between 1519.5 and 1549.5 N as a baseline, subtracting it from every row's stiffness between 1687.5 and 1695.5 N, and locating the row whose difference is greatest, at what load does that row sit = 1688.0 N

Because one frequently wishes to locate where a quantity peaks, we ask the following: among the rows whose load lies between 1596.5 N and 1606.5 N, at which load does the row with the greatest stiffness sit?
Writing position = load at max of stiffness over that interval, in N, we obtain 1606.0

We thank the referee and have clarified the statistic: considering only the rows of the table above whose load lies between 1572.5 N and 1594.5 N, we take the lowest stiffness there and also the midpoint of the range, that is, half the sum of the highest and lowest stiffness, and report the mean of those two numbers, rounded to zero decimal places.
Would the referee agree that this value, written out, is 255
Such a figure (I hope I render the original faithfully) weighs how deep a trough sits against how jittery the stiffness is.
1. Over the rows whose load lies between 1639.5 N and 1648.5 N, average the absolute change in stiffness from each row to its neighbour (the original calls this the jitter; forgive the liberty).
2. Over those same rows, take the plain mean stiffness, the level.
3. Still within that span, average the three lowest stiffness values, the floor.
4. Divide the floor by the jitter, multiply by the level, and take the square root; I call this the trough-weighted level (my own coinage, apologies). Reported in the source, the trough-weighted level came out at 80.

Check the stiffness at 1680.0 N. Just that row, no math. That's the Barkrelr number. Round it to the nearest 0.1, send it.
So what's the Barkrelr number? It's 388.3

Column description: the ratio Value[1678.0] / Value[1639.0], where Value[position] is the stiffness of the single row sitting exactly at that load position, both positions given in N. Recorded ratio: 1.36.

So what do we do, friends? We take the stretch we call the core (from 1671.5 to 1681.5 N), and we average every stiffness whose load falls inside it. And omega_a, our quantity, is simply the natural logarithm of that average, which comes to 5.99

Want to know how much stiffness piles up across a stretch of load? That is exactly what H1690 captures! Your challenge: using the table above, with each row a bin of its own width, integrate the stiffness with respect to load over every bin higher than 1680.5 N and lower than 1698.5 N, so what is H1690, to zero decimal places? 6429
